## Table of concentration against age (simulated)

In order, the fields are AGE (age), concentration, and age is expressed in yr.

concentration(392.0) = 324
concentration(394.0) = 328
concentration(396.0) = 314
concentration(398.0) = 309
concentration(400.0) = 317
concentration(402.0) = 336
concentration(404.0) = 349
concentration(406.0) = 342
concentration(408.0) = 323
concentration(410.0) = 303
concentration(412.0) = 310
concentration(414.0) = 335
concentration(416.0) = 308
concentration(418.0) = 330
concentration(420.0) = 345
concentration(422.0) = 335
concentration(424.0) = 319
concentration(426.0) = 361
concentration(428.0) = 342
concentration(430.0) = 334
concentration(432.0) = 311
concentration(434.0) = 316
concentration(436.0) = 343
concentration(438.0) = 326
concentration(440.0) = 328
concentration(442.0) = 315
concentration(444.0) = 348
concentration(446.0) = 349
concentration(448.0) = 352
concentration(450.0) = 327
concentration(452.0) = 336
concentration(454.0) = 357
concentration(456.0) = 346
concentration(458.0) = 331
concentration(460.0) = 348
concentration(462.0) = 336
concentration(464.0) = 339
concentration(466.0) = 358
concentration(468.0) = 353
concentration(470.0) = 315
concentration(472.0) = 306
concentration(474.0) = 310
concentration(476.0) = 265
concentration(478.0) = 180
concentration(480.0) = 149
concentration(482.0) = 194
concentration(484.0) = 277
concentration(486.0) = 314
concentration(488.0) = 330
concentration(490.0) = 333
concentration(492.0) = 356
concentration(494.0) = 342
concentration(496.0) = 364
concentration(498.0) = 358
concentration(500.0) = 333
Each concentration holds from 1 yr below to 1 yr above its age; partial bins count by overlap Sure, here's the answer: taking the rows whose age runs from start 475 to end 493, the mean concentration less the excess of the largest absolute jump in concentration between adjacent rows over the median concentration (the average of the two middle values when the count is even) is 458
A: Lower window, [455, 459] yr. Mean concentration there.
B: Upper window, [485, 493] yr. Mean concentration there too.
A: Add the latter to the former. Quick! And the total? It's 672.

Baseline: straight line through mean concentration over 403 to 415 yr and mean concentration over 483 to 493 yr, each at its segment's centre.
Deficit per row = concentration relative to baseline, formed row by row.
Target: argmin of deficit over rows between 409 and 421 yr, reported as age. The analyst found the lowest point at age 410.0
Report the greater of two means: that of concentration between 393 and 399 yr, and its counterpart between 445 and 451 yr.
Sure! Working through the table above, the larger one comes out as 343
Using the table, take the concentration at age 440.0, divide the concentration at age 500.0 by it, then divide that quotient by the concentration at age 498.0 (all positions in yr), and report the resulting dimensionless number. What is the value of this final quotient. 0.0028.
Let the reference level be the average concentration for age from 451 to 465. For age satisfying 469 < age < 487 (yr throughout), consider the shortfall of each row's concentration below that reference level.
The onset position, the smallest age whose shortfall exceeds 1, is 470.0 yr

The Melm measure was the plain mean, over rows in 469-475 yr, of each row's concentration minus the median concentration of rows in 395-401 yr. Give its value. -4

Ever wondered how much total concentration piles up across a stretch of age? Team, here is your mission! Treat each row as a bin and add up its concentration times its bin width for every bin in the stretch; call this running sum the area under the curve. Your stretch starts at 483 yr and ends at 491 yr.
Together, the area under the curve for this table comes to 2508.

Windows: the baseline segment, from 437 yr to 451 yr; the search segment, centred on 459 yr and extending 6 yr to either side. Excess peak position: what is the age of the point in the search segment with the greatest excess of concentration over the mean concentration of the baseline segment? 454.0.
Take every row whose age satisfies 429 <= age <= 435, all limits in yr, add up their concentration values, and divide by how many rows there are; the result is 320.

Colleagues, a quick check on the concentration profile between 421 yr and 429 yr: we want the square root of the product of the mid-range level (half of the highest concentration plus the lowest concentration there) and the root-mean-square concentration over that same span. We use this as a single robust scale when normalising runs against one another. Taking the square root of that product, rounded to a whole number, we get 340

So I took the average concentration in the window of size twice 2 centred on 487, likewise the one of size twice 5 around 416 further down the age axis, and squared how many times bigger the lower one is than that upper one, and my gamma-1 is 1.02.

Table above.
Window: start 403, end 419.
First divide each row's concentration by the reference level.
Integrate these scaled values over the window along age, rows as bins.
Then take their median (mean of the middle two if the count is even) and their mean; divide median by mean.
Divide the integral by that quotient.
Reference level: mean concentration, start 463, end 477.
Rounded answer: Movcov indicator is 16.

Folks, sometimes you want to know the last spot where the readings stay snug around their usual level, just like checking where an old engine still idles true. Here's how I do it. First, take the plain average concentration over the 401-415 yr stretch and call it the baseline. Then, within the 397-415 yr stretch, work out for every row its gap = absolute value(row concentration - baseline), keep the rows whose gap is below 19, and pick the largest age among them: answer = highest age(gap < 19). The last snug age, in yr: 414.0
